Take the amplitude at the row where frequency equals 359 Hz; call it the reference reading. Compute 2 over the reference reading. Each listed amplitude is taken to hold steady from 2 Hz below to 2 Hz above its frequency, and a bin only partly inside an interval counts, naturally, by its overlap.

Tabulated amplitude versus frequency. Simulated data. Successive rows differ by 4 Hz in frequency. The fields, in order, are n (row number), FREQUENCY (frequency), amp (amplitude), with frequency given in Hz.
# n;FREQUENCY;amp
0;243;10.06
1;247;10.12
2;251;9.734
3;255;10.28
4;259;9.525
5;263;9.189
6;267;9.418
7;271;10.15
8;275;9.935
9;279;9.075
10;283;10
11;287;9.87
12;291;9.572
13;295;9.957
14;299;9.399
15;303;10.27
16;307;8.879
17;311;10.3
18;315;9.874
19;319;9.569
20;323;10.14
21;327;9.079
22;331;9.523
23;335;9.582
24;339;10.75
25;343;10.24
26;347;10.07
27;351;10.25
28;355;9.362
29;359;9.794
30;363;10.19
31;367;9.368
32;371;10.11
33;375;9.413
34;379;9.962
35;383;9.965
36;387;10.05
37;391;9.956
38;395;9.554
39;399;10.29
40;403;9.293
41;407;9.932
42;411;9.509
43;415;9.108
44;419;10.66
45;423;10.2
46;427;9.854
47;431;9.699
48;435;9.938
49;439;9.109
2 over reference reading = 0.204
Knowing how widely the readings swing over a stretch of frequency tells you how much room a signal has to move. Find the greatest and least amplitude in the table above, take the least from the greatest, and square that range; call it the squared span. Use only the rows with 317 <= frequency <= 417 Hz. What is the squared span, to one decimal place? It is 2.8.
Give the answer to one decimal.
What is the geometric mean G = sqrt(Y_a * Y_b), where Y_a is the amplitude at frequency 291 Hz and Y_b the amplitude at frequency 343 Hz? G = 9.9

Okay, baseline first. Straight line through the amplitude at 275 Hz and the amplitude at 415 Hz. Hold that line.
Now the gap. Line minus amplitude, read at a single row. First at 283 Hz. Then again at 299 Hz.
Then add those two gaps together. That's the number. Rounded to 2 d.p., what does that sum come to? 0.28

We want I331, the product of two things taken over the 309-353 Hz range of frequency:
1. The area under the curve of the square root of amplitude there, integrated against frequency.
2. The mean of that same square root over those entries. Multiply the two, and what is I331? 437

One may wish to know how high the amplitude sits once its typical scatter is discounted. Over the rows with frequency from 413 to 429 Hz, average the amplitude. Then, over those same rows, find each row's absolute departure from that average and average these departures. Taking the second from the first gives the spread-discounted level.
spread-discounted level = 9.48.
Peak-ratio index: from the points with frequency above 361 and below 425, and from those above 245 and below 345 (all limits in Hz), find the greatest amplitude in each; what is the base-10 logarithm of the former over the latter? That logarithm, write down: -0.0037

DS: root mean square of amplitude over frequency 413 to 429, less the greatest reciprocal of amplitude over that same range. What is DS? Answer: 9.86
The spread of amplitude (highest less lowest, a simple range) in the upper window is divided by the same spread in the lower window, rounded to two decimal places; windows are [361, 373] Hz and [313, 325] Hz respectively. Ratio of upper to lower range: 1.44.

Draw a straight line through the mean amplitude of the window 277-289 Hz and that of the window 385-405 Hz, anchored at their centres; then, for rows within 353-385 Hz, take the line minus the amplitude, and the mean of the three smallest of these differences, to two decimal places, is -0.30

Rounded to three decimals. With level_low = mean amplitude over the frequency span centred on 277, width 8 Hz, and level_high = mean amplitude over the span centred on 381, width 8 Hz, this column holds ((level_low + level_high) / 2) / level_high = 0.977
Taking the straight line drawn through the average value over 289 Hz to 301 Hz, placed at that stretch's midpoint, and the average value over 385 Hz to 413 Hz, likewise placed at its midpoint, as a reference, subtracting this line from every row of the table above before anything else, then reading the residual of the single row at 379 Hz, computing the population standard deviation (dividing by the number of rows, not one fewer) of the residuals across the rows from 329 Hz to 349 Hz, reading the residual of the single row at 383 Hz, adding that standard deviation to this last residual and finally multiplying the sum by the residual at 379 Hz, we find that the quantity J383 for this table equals 0.124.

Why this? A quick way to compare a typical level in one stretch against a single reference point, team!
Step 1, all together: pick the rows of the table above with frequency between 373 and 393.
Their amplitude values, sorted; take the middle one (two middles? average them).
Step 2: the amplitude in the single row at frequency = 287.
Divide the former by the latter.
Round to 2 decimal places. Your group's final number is 1.01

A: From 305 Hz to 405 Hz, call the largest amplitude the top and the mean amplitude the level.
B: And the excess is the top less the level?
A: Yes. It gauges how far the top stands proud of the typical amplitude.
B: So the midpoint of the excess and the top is 5.84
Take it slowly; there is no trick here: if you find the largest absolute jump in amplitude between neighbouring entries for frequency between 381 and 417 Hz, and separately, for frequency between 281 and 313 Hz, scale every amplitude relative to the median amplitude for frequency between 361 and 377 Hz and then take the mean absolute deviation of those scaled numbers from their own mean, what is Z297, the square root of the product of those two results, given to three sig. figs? 0.195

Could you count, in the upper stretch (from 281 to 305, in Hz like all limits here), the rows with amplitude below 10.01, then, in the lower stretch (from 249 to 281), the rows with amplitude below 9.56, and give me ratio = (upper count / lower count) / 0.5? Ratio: 2.5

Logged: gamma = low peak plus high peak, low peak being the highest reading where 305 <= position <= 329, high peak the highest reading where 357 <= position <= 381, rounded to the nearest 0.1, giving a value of 20.5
